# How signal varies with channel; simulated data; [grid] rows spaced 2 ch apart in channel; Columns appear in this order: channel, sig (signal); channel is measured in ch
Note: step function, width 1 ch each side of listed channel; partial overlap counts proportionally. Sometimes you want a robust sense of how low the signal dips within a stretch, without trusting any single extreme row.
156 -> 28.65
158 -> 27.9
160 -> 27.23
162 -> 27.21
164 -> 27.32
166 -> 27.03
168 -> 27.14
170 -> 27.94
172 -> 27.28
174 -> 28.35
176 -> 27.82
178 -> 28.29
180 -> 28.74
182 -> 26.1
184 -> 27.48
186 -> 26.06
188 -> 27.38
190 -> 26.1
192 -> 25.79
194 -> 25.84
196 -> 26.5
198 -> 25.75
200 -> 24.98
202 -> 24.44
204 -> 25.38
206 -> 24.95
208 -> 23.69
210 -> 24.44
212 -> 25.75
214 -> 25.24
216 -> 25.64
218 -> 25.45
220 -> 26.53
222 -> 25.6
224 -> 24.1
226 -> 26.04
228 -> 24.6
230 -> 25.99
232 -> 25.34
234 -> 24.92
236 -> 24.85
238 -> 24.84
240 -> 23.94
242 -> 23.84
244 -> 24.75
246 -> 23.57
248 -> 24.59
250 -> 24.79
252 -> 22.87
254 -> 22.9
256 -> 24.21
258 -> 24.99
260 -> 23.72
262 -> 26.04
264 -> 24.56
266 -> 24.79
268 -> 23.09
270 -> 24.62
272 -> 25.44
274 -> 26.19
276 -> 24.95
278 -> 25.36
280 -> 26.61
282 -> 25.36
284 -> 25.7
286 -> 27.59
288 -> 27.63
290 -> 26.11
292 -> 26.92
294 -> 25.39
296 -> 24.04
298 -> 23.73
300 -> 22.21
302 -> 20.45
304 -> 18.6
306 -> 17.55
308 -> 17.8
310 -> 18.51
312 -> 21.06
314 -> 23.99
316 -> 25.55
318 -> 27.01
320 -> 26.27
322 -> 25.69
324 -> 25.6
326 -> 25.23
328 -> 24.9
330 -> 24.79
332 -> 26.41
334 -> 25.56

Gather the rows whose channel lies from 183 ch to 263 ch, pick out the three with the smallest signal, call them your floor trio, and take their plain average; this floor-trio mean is 23.1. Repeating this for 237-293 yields 23.0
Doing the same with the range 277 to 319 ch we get 18.0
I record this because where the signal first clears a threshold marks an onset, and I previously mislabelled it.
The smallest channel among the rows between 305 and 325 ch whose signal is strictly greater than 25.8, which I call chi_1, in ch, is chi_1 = 318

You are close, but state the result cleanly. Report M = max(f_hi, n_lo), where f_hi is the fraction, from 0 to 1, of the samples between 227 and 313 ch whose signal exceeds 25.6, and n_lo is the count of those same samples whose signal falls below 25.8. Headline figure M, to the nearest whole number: 35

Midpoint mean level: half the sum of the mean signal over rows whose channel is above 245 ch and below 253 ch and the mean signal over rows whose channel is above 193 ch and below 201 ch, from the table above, 24.9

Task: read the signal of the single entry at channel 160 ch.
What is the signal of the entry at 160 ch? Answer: 27.23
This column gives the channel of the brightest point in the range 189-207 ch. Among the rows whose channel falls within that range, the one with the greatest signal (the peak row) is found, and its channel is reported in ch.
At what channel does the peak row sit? 196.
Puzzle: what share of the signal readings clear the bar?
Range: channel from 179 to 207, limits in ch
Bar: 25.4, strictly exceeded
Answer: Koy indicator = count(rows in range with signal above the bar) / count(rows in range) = 0.7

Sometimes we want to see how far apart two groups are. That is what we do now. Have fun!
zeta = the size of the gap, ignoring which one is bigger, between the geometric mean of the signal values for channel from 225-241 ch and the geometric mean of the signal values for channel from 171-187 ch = 2.4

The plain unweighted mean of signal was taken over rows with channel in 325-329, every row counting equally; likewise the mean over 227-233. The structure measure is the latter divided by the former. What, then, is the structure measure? 1.01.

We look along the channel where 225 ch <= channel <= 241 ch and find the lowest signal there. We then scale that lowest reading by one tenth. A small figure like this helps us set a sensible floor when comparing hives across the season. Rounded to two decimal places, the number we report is 2.39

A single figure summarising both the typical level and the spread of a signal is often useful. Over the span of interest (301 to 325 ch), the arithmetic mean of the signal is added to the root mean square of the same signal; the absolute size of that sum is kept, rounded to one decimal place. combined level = 45.0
